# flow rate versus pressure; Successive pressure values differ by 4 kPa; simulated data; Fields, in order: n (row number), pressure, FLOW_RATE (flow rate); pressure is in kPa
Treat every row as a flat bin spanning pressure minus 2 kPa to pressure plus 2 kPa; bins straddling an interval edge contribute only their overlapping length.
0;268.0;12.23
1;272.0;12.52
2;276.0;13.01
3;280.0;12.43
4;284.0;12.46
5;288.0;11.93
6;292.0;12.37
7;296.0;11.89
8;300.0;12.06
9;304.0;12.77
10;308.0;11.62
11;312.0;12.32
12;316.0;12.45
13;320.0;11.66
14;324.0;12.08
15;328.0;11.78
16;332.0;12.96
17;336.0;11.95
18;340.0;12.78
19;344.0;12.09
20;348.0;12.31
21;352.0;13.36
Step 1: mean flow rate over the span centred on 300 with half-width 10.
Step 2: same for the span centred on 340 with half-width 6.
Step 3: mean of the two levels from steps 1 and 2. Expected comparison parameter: 12.21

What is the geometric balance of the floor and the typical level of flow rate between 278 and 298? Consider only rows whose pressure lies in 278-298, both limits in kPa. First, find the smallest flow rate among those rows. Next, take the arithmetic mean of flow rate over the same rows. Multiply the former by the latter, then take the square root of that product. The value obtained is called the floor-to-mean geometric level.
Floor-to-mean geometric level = 12.05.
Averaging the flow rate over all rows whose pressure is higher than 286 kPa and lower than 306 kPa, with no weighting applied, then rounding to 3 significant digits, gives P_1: 12.2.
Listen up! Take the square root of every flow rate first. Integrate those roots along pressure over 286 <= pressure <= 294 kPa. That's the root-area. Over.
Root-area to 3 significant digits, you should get 27.9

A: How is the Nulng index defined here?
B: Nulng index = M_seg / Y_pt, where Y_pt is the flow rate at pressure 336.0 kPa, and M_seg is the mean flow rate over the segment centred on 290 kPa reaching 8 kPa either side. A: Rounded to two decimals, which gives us 1.02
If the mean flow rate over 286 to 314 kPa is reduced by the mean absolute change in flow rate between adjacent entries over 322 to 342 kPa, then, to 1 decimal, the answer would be 11.3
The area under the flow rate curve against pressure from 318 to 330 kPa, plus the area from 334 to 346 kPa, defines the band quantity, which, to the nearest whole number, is 289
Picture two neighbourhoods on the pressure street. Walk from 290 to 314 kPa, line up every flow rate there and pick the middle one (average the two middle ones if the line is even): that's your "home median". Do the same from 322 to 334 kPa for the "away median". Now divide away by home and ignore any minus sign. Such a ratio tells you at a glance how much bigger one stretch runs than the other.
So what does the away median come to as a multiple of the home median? 0.99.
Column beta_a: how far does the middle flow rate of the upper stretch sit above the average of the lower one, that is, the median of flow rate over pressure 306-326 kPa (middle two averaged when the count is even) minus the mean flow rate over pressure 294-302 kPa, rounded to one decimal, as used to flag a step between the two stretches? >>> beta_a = 0.1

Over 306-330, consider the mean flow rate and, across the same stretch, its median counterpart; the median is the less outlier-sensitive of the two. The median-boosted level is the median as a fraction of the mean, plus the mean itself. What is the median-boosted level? 12.98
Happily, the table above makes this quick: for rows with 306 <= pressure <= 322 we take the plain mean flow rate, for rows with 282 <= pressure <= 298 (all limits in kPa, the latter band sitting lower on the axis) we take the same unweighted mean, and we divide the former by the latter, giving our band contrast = 0.988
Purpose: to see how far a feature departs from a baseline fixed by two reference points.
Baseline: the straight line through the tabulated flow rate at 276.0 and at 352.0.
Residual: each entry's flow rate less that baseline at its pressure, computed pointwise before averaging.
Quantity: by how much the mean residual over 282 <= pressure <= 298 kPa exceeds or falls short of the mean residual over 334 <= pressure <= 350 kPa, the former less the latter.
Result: 0.12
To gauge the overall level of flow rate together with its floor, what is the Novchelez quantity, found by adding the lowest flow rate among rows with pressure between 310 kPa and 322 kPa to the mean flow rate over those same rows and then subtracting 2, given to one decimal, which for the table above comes 21.8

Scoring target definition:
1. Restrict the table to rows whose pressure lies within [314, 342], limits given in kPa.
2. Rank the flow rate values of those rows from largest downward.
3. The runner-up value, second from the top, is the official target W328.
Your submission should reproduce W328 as 12.78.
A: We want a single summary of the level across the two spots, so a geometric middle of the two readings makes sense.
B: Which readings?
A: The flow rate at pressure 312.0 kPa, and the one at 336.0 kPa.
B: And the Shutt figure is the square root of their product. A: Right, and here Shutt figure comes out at 12.1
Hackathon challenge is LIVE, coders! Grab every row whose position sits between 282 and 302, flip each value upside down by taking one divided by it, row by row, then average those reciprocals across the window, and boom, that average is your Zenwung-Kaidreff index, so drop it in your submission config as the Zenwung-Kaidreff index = 0.0824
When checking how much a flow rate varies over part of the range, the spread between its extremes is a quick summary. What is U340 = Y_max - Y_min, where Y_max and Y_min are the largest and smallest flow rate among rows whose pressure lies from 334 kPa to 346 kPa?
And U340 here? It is 0.83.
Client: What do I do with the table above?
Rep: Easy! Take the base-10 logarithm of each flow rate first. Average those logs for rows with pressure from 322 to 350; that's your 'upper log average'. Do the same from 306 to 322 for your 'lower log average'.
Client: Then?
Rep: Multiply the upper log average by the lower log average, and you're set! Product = 1.18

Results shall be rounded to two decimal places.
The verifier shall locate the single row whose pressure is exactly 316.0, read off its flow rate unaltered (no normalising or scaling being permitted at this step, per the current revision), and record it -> 12.45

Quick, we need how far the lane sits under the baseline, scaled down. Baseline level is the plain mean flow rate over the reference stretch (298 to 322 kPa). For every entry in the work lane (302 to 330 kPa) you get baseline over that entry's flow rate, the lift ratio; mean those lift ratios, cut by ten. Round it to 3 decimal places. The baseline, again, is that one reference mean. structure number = 0.101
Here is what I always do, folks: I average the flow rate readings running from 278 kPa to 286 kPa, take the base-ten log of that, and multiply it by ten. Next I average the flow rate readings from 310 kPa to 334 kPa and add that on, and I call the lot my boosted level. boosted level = 23.2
